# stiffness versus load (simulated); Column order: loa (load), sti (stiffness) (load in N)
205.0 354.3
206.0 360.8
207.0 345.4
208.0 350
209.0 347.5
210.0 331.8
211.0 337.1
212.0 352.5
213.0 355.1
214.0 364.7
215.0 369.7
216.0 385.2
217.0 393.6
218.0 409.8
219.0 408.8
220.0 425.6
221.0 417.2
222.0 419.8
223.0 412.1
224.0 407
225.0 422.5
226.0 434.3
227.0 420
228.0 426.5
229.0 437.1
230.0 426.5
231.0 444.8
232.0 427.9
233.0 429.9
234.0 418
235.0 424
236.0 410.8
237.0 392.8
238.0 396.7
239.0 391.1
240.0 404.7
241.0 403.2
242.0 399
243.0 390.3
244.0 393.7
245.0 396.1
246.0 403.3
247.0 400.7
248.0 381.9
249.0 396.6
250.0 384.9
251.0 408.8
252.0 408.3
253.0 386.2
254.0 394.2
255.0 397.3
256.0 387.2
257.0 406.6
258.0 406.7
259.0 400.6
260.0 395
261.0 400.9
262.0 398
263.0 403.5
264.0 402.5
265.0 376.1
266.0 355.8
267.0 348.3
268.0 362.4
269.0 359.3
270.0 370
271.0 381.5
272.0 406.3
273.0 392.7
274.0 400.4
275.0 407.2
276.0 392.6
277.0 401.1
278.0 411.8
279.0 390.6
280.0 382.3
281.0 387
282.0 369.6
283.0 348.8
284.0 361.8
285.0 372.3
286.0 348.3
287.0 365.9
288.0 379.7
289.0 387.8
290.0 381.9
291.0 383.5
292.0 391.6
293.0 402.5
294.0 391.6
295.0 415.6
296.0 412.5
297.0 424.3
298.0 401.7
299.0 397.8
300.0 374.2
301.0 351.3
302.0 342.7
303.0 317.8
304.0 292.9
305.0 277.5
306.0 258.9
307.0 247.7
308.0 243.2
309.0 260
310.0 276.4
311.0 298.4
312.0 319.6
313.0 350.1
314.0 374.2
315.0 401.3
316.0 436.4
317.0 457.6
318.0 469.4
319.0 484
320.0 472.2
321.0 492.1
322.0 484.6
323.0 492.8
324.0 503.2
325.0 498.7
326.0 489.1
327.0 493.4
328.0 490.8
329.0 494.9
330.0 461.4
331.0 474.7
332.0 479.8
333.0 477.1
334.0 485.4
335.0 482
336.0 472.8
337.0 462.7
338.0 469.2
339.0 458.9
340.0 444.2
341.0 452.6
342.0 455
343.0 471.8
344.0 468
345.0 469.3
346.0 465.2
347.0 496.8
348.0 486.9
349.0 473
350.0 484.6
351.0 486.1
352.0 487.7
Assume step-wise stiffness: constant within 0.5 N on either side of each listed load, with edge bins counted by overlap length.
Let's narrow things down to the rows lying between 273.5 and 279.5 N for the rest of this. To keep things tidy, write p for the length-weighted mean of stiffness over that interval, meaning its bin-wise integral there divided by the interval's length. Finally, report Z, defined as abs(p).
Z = 401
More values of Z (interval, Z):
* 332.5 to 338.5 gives 475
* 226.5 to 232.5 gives 430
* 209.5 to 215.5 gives 352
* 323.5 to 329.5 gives 495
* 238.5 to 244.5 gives 397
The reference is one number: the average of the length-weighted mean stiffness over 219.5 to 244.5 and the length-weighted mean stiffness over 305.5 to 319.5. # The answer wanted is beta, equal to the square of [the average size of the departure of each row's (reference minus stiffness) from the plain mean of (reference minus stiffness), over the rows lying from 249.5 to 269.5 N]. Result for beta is 234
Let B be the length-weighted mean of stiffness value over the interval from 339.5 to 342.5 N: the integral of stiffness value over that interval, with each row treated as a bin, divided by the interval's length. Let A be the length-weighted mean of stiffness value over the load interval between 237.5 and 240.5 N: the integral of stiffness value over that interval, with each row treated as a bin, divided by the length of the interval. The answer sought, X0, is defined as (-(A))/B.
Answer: -0.88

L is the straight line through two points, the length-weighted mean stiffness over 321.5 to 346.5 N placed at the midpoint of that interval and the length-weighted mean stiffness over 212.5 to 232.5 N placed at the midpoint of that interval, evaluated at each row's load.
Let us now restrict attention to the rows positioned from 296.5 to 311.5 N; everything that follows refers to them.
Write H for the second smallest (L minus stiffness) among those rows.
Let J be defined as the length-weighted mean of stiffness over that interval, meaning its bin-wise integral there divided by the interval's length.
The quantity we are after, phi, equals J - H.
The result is 265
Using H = 53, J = 318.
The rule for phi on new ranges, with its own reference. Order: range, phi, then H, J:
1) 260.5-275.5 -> 352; 32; 384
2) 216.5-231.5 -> 443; -23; 420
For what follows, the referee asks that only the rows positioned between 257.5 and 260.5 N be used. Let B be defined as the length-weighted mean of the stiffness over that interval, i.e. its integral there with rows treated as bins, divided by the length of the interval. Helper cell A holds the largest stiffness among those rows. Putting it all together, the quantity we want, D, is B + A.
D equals 807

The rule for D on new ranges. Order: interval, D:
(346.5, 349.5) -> 982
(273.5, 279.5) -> 812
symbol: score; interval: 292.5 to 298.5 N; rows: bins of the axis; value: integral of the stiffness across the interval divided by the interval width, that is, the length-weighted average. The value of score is 408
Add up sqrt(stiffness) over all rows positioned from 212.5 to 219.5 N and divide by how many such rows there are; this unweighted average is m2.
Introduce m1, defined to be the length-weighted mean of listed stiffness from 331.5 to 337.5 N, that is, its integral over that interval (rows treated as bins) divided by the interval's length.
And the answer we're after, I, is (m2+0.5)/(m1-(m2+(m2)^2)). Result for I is 0.3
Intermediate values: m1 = 477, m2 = 19.6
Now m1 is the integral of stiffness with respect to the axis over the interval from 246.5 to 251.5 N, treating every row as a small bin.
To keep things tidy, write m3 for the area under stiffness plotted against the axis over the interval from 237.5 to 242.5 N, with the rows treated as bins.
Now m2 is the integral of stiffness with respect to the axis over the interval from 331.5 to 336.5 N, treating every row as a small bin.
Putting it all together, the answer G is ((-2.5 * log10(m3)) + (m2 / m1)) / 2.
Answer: -3.52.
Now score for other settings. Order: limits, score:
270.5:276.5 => 397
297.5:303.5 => 364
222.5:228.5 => 420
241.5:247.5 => 397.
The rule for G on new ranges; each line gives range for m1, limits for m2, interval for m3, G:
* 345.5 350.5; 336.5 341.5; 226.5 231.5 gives -3.69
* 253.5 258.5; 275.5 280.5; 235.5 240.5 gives -3.63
